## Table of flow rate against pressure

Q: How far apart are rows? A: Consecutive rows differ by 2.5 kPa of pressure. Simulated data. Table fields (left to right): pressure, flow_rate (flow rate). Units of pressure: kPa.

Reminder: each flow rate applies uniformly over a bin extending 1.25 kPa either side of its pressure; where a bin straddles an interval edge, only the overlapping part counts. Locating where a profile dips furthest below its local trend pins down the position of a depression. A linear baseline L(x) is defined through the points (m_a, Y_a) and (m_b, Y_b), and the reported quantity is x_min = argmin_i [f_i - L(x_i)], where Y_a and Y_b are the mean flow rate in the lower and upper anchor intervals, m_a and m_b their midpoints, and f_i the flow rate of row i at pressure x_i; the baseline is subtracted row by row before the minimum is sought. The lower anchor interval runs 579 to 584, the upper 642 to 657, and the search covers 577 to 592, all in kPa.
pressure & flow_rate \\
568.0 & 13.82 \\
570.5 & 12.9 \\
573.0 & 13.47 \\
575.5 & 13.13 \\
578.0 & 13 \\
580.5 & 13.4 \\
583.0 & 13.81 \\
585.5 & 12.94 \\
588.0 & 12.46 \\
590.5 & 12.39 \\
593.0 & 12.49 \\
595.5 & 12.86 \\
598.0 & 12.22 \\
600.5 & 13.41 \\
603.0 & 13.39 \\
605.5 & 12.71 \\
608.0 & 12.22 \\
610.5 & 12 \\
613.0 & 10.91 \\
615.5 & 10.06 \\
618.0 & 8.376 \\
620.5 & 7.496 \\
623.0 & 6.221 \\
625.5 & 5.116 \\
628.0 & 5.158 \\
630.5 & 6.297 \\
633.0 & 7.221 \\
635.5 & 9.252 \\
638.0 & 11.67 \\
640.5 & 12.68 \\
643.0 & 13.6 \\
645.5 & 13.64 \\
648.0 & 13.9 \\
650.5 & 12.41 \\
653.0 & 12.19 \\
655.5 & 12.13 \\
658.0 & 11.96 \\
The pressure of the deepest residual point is 590.5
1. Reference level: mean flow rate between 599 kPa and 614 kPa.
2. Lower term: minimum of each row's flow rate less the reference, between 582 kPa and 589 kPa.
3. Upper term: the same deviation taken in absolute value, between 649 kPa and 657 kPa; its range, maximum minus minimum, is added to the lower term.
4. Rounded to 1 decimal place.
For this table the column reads 0.3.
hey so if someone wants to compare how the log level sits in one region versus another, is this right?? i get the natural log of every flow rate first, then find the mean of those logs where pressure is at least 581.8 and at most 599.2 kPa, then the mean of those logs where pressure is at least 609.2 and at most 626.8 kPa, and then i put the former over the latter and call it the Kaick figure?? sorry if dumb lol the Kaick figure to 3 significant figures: 1.20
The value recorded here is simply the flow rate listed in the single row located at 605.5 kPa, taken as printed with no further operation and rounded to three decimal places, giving 12.710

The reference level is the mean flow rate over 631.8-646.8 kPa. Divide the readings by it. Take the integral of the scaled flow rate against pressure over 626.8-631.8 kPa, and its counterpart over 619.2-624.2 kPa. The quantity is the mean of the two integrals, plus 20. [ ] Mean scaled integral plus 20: 22.8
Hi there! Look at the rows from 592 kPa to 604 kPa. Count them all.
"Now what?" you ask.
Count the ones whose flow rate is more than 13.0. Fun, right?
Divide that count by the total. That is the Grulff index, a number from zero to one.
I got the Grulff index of 0.40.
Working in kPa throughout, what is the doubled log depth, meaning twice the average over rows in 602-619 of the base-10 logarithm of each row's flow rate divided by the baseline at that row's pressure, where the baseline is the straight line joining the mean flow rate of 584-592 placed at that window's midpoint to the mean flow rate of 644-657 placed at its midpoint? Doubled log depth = -0.10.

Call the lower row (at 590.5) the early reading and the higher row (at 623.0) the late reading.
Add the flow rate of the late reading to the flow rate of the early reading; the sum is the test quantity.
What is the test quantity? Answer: 18.6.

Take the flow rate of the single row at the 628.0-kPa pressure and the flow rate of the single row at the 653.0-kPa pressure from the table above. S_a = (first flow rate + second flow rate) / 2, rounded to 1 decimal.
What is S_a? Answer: 8.7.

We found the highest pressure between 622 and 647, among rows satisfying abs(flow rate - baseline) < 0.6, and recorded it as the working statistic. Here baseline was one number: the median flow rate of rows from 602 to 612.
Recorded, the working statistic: 640.5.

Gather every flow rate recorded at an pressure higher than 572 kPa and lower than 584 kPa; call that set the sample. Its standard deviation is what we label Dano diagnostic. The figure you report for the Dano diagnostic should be 0.3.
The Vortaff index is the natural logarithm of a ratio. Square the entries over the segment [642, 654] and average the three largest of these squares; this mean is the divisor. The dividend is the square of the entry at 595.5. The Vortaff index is -0.13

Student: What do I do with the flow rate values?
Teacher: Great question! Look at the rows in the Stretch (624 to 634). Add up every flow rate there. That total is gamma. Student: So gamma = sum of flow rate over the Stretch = 23.8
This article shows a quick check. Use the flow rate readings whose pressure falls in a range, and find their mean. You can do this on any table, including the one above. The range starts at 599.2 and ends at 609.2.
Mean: 12.9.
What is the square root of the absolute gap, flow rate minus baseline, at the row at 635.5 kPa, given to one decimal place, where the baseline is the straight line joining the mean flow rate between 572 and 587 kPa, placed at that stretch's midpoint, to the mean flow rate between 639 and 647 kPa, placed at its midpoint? 2.0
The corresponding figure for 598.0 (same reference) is 1.0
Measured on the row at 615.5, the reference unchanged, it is 1.8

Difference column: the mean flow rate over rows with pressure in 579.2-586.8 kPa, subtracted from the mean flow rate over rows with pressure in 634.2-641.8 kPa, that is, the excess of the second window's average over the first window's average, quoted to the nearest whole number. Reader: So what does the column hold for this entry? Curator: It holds -2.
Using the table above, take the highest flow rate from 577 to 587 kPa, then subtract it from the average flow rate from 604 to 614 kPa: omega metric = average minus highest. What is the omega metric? -1.8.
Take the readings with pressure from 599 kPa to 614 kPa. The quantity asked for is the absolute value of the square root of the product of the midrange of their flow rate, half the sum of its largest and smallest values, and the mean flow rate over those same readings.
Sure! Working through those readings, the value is 12.3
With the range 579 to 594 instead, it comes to 13.0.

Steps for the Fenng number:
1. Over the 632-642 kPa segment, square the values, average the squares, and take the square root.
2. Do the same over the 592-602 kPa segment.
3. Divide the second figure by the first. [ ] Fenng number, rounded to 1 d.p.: 1.2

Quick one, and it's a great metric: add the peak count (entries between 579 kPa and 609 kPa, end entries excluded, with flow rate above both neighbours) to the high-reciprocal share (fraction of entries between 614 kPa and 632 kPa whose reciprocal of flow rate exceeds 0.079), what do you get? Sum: 4.0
